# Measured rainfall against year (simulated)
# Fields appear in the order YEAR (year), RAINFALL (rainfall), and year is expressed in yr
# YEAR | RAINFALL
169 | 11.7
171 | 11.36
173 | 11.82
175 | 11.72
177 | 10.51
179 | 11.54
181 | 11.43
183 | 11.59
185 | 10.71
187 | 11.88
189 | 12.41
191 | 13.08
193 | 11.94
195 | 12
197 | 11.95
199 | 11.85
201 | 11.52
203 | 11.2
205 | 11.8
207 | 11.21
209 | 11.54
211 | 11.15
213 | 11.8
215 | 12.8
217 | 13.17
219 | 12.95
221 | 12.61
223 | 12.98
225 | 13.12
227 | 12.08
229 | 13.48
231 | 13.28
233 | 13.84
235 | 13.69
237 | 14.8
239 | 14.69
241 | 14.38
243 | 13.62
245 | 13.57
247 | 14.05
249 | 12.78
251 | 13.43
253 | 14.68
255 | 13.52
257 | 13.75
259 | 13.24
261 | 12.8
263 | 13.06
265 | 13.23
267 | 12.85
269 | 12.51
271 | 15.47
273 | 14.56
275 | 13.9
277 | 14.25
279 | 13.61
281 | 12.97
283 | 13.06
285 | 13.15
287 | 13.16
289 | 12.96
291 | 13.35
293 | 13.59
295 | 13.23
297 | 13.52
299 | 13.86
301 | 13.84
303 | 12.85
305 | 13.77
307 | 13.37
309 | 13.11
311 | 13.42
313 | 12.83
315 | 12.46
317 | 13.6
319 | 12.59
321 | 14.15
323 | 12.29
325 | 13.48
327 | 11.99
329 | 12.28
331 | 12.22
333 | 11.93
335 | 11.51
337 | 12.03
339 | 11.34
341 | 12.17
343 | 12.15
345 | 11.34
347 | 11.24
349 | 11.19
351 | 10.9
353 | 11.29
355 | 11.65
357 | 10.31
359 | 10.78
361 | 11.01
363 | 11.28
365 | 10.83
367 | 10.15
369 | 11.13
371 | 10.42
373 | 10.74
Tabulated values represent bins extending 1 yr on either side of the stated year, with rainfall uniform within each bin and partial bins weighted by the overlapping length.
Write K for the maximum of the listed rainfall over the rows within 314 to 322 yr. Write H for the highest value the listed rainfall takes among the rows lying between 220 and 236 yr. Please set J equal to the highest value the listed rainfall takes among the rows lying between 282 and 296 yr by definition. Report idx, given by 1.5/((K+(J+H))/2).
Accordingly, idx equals 0.072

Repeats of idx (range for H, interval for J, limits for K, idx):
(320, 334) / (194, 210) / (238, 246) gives 0.073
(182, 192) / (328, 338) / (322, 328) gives 0.077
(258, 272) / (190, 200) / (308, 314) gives 0.071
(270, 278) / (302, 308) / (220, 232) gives 0.070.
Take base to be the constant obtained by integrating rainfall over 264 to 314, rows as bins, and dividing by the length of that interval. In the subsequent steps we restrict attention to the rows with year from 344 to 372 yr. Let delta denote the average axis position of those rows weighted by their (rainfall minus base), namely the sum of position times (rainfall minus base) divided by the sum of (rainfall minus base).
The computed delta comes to 358.7 yr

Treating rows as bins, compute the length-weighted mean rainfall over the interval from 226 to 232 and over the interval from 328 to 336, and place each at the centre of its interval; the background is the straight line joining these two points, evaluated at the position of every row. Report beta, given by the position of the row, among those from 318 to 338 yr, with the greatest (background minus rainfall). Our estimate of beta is 335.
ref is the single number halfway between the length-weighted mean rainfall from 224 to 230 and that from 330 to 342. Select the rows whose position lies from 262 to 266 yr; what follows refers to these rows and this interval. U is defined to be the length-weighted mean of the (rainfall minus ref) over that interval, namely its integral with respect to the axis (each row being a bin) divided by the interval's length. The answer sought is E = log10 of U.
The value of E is -0.12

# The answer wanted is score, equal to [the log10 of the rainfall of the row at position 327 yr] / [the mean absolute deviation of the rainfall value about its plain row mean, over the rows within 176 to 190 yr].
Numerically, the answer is 2.3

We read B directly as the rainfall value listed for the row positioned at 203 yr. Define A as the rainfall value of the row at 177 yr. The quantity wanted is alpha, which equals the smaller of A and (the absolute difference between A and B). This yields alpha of 0.7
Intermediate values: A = 10.51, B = 11.2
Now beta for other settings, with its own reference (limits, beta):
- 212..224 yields 213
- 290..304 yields 303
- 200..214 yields 203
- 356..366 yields 357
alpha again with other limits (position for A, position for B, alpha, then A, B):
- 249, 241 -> 1.6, 12.78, 14.38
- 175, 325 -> 1.8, 11.72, 13.48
